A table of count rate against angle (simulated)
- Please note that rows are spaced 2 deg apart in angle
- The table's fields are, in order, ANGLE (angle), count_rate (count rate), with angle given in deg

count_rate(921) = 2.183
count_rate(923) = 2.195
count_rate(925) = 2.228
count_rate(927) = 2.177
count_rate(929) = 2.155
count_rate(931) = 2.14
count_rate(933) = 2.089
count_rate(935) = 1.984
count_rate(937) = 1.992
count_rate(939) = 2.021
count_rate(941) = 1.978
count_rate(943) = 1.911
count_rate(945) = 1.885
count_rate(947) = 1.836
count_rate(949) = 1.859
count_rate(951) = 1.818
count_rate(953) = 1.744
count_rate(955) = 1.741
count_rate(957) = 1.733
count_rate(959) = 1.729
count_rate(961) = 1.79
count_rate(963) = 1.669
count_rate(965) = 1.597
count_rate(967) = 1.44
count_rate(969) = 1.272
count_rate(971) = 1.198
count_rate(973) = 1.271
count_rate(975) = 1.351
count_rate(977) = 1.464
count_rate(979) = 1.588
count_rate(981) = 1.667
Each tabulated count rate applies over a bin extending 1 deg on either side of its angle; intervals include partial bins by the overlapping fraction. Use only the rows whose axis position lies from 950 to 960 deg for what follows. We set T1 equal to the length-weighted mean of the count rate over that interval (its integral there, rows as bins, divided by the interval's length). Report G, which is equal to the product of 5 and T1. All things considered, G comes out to 8.8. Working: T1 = 1.8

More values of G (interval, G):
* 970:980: 6.9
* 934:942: 10.0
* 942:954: 9.2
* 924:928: 11.0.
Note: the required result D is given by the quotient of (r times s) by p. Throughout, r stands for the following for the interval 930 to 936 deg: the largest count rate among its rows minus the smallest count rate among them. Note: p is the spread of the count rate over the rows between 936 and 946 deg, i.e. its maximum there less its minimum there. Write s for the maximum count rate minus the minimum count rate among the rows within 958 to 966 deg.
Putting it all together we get 0.22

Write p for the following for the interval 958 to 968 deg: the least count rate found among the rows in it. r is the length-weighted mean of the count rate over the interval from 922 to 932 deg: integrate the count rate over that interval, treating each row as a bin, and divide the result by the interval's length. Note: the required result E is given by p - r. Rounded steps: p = 1.44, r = 2.2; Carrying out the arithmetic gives -0.7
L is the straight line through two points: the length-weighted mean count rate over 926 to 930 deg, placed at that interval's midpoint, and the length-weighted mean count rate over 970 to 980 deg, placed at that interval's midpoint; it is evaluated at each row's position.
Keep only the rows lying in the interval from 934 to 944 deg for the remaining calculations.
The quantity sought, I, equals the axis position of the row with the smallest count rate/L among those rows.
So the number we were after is 935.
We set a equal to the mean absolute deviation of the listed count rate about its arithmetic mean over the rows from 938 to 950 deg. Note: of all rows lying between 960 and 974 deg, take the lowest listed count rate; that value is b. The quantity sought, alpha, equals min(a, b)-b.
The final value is -1.1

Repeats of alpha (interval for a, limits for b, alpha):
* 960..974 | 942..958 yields -1.5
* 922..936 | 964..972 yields -1.1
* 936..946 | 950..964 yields -1.6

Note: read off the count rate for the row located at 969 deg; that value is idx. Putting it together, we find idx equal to 1.272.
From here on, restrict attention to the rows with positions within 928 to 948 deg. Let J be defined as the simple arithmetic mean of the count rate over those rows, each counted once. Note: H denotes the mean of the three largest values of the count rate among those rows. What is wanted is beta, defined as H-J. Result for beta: 0.129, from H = 2.1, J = 2.0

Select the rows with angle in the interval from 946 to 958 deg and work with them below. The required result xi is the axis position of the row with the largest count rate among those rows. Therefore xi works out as 949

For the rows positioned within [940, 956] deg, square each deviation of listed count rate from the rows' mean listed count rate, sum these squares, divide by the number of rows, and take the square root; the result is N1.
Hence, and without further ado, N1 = 0.076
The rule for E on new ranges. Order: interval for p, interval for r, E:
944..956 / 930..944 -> -0.3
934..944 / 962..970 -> 0.4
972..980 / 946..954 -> -0.5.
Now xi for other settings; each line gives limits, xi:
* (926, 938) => 927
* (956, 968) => 961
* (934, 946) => 939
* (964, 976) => 965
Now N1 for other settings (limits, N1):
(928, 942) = 0.070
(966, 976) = 0.082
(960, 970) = 0.181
